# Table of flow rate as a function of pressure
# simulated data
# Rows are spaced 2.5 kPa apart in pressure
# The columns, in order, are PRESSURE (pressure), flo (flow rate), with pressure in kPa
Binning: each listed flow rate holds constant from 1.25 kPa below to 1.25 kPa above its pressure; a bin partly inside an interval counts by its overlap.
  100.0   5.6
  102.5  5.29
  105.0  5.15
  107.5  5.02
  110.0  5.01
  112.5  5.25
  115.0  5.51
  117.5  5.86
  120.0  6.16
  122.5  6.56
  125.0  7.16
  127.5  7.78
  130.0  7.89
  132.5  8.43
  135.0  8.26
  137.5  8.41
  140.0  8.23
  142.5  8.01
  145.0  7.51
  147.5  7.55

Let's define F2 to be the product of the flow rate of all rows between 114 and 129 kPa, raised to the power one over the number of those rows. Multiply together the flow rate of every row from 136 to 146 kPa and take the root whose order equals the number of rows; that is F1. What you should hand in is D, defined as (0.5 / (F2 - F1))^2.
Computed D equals 0.10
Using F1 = 8.0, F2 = 6.5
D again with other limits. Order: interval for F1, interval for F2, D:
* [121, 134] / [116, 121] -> 0.11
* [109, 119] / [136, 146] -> 0.04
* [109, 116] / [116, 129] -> 0.12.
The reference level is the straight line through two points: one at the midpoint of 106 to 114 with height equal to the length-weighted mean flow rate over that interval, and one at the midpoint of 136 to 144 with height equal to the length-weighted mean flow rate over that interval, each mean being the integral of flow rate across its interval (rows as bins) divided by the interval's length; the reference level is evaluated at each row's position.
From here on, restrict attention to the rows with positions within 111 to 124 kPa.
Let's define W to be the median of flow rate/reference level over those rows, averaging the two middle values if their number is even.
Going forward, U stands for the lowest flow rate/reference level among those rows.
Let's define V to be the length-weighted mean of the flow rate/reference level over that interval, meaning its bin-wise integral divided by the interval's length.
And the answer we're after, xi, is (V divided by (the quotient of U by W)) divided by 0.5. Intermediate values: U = 0.98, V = 1.00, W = 1.00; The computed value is 2.03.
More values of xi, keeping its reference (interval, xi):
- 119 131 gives 2.29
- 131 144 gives 2.33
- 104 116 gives 2.04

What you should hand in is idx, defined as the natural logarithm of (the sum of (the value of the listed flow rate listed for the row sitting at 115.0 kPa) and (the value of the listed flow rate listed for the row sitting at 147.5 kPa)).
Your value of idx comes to 2.57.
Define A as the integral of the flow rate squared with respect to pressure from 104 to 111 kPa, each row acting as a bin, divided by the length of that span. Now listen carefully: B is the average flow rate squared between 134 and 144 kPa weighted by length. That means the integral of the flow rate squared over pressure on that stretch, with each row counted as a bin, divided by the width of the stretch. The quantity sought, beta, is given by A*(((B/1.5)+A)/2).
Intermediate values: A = 26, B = 67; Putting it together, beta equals 903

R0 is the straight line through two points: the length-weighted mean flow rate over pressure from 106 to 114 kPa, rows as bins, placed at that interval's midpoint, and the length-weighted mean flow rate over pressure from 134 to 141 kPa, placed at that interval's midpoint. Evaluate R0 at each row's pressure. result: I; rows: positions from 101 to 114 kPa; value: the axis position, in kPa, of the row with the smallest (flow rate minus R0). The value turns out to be 112.5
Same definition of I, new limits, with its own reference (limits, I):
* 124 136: 135.0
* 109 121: 115.0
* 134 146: 145.0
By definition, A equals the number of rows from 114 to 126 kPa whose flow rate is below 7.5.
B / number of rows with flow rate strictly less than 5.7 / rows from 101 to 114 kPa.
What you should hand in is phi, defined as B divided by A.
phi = 1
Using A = 5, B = 5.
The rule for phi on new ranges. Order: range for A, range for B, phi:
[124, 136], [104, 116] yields 5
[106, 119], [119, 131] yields 0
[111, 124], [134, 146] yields 0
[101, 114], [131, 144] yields 0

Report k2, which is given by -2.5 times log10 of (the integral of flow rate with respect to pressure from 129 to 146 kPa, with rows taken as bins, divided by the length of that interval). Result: -2.3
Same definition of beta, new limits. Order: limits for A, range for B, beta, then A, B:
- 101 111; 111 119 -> 618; 26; 31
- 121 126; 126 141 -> 2110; 46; 66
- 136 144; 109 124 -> 3009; 67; 33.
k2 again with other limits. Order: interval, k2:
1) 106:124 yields -1.9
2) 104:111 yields -1.8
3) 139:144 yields -2.3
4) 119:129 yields -2.1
